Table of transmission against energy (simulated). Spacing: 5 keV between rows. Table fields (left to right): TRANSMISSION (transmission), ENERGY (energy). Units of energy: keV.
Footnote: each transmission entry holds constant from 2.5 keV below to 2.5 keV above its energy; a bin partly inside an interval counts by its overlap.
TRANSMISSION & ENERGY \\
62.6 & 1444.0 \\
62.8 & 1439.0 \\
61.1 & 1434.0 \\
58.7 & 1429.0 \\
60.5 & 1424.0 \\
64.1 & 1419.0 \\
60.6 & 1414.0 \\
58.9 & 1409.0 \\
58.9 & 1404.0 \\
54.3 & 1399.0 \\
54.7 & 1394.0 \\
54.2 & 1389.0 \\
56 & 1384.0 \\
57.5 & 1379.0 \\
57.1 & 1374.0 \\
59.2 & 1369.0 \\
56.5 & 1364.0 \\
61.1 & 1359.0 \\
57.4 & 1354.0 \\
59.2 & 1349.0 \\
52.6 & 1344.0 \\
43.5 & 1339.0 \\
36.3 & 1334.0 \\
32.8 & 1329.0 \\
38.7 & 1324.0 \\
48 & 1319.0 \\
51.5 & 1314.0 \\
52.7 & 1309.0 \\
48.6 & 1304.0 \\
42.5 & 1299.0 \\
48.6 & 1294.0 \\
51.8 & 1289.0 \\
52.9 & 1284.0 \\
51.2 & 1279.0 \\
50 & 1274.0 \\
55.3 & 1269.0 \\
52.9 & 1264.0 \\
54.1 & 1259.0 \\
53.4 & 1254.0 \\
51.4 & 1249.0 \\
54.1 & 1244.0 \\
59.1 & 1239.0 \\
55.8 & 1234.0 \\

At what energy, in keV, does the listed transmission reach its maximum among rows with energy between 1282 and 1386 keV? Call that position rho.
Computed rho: 1359.0 keV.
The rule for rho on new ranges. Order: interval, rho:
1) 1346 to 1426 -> 1419.0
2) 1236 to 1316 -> 1239.0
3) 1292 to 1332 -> 1309.0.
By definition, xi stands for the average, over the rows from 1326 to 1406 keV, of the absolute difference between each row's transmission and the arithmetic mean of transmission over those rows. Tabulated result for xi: 6.0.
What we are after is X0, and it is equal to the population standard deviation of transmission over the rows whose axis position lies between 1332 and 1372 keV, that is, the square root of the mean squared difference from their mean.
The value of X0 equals 8.2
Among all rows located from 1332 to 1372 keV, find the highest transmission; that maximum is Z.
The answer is 61.1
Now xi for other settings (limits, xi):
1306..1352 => 7.4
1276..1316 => 2.6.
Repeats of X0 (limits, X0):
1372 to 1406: 1.7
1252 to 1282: 1.8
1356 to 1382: 1.7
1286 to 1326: 4.6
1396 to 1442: 2.6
